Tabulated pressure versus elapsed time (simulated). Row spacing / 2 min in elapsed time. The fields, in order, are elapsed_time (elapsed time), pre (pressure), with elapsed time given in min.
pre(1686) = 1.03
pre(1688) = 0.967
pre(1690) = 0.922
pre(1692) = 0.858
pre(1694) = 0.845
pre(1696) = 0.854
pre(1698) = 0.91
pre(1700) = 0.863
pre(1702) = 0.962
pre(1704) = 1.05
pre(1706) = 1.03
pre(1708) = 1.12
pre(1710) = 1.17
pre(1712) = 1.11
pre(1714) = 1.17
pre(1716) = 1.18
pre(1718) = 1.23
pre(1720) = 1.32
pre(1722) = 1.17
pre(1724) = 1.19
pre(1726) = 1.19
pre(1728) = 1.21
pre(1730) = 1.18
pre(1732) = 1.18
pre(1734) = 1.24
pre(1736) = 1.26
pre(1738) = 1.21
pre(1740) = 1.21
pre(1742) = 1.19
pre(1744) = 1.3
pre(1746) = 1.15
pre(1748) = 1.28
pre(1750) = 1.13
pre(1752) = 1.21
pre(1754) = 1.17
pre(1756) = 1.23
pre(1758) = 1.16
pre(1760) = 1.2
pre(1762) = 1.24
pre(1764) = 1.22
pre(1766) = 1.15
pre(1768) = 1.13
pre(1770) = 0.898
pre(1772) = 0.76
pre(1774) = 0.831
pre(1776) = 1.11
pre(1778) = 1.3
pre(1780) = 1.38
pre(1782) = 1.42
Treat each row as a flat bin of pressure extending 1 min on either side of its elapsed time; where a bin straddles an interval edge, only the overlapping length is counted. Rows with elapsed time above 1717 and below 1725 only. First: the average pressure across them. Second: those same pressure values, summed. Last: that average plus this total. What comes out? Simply 6.14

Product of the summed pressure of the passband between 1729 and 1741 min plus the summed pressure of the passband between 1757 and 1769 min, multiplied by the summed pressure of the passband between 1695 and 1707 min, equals 82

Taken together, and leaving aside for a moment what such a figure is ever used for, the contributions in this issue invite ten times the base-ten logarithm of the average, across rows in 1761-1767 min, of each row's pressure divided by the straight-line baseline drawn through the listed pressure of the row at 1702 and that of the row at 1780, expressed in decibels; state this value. -0.32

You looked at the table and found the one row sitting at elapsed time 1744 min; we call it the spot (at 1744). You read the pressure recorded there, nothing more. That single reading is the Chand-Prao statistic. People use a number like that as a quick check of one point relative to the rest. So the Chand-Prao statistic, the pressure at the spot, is 1.3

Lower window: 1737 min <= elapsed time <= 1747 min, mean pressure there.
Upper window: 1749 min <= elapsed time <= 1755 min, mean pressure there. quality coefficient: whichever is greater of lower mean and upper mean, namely 1.21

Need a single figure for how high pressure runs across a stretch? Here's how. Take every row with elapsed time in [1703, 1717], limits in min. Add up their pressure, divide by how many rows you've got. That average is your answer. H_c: 1.1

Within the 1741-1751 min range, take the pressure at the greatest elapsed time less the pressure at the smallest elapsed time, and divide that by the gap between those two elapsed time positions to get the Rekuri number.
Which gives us -0.0075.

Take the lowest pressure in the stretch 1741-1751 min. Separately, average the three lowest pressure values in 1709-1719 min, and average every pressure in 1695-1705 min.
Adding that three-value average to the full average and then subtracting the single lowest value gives 0.95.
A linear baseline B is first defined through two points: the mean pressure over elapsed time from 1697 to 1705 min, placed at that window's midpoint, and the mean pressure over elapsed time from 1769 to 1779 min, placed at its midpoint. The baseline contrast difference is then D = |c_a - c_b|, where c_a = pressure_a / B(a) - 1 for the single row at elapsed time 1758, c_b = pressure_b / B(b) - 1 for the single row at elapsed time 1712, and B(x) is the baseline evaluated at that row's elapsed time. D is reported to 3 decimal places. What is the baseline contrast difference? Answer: 0.026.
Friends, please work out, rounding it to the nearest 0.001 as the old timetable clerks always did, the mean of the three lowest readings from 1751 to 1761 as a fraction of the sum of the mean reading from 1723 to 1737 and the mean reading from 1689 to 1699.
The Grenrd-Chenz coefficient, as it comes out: 0.564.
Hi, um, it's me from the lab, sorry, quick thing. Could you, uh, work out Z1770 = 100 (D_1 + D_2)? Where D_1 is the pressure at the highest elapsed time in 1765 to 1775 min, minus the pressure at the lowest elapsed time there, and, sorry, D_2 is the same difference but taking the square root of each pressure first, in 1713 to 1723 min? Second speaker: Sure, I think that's -32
